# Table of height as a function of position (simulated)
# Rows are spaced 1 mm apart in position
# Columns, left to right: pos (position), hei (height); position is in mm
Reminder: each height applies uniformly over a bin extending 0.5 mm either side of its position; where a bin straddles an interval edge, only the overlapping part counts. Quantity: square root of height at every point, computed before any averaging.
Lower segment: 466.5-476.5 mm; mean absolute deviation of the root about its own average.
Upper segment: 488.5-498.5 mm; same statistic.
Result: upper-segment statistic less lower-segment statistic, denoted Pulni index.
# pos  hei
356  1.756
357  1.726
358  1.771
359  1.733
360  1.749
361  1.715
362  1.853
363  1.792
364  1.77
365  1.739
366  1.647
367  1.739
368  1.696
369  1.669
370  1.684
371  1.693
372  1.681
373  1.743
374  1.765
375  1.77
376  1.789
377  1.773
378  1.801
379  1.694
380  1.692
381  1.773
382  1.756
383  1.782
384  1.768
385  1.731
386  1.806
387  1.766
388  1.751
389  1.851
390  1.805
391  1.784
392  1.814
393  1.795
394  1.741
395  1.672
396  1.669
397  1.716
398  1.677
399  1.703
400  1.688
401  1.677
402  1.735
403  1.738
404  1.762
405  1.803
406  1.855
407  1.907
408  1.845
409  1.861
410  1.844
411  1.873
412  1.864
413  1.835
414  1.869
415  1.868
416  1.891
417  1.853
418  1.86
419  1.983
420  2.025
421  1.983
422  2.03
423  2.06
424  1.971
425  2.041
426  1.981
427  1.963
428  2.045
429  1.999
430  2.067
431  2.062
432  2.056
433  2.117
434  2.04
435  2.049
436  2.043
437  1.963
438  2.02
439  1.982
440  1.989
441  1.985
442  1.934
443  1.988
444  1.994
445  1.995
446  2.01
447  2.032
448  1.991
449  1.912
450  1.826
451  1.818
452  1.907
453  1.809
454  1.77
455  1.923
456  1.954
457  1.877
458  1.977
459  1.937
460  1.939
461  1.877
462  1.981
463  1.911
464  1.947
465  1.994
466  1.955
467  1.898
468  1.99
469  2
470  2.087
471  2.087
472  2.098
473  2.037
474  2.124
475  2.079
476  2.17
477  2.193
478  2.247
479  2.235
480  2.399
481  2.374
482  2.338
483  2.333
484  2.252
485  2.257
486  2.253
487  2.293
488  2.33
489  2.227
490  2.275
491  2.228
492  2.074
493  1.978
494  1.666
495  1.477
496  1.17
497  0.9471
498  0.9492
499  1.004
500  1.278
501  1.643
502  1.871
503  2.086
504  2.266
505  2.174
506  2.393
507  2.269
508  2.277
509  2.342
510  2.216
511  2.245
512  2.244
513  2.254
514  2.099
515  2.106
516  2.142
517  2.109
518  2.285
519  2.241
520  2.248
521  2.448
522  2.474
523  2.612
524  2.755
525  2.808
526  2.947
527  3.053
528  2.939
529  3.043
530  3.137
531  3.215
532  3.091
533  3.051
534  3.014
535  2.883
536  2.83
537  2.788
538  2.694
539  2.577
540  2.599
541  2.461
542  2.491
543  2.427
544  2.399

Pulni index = 0.16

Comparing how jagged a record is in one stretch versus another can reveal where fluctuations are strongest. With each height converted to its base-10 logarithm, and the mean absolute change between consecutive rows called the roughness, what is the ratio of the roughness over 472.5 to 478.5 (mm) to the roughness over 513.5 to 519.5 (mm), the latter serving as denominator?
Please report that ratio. 1.0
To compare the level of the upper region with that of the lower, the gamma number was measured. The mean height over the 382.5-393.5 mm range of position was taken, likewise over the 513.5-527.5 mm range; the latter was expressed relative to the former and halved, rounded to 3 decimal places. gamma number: 0.686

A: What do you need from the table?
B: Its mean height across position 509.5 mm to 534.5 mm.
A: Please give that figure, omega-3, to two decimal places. 2.59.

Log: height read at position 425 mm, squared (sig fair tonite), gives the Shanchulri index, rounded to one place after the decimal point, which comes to 4.2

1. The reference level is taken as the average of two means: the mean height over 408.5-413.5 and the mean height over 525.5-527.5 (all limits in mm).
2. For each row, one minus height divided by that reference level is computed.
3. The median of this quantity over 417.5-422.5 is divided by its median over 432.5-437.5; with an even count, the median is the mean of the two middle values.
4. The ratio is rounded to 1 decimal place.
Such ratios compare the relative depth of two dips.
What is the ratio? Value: 1.2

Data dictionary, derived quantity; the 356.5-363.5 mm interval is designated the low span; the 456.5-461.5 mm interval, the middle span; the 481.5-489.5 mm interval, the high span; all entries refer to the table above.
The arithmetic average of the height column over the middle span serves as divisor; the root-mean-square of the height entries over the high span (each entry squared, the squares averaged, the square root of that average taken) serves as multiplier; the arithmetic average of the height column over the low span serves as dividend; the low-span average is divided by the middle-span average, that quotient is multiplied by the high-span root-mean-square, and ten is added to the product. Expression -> 12.1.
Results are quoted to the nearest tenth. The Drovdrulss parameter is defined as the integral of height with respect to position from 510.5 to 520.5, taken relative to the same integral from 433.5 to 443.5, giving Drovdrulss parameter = 1.1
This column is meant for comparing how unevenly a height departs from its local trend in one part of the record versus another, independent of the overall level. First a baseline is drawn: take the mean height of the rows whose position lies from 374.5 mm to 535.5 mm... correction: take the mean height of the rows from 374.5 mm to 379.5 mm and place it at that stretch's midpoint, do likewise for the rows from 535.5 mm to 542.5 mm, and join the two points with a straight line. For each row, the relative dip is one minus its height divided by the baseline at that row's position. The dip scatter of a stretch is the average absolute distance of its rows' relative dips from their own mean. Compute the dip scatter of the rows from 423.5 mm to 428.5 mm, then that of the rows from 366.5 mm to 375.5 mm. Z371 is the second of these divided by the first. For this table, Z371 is 1.0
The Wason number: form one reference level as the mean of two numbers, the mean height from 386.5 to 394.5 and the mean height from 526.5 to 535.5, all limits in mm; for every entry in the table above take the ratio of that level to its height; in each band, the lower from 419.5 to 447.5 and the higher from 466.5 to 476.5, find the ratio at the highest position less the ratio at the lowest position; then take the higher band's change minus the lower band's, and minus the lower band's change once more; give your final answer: -0.151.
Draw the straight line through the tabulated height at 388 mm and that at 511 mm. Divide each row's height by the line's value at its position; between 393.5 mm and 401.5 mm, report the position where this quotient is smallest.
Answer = 401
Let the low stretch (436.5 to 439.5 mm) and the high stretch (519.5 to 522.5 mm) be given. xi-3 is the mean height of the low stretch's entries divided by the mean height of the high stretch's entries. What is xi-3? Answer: 0.83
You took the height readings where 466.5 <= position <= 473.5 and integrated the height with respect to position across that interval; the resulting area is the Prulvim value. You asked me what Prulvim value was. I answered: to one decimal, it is 14.2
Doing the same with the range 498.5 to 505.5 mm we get 12.3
